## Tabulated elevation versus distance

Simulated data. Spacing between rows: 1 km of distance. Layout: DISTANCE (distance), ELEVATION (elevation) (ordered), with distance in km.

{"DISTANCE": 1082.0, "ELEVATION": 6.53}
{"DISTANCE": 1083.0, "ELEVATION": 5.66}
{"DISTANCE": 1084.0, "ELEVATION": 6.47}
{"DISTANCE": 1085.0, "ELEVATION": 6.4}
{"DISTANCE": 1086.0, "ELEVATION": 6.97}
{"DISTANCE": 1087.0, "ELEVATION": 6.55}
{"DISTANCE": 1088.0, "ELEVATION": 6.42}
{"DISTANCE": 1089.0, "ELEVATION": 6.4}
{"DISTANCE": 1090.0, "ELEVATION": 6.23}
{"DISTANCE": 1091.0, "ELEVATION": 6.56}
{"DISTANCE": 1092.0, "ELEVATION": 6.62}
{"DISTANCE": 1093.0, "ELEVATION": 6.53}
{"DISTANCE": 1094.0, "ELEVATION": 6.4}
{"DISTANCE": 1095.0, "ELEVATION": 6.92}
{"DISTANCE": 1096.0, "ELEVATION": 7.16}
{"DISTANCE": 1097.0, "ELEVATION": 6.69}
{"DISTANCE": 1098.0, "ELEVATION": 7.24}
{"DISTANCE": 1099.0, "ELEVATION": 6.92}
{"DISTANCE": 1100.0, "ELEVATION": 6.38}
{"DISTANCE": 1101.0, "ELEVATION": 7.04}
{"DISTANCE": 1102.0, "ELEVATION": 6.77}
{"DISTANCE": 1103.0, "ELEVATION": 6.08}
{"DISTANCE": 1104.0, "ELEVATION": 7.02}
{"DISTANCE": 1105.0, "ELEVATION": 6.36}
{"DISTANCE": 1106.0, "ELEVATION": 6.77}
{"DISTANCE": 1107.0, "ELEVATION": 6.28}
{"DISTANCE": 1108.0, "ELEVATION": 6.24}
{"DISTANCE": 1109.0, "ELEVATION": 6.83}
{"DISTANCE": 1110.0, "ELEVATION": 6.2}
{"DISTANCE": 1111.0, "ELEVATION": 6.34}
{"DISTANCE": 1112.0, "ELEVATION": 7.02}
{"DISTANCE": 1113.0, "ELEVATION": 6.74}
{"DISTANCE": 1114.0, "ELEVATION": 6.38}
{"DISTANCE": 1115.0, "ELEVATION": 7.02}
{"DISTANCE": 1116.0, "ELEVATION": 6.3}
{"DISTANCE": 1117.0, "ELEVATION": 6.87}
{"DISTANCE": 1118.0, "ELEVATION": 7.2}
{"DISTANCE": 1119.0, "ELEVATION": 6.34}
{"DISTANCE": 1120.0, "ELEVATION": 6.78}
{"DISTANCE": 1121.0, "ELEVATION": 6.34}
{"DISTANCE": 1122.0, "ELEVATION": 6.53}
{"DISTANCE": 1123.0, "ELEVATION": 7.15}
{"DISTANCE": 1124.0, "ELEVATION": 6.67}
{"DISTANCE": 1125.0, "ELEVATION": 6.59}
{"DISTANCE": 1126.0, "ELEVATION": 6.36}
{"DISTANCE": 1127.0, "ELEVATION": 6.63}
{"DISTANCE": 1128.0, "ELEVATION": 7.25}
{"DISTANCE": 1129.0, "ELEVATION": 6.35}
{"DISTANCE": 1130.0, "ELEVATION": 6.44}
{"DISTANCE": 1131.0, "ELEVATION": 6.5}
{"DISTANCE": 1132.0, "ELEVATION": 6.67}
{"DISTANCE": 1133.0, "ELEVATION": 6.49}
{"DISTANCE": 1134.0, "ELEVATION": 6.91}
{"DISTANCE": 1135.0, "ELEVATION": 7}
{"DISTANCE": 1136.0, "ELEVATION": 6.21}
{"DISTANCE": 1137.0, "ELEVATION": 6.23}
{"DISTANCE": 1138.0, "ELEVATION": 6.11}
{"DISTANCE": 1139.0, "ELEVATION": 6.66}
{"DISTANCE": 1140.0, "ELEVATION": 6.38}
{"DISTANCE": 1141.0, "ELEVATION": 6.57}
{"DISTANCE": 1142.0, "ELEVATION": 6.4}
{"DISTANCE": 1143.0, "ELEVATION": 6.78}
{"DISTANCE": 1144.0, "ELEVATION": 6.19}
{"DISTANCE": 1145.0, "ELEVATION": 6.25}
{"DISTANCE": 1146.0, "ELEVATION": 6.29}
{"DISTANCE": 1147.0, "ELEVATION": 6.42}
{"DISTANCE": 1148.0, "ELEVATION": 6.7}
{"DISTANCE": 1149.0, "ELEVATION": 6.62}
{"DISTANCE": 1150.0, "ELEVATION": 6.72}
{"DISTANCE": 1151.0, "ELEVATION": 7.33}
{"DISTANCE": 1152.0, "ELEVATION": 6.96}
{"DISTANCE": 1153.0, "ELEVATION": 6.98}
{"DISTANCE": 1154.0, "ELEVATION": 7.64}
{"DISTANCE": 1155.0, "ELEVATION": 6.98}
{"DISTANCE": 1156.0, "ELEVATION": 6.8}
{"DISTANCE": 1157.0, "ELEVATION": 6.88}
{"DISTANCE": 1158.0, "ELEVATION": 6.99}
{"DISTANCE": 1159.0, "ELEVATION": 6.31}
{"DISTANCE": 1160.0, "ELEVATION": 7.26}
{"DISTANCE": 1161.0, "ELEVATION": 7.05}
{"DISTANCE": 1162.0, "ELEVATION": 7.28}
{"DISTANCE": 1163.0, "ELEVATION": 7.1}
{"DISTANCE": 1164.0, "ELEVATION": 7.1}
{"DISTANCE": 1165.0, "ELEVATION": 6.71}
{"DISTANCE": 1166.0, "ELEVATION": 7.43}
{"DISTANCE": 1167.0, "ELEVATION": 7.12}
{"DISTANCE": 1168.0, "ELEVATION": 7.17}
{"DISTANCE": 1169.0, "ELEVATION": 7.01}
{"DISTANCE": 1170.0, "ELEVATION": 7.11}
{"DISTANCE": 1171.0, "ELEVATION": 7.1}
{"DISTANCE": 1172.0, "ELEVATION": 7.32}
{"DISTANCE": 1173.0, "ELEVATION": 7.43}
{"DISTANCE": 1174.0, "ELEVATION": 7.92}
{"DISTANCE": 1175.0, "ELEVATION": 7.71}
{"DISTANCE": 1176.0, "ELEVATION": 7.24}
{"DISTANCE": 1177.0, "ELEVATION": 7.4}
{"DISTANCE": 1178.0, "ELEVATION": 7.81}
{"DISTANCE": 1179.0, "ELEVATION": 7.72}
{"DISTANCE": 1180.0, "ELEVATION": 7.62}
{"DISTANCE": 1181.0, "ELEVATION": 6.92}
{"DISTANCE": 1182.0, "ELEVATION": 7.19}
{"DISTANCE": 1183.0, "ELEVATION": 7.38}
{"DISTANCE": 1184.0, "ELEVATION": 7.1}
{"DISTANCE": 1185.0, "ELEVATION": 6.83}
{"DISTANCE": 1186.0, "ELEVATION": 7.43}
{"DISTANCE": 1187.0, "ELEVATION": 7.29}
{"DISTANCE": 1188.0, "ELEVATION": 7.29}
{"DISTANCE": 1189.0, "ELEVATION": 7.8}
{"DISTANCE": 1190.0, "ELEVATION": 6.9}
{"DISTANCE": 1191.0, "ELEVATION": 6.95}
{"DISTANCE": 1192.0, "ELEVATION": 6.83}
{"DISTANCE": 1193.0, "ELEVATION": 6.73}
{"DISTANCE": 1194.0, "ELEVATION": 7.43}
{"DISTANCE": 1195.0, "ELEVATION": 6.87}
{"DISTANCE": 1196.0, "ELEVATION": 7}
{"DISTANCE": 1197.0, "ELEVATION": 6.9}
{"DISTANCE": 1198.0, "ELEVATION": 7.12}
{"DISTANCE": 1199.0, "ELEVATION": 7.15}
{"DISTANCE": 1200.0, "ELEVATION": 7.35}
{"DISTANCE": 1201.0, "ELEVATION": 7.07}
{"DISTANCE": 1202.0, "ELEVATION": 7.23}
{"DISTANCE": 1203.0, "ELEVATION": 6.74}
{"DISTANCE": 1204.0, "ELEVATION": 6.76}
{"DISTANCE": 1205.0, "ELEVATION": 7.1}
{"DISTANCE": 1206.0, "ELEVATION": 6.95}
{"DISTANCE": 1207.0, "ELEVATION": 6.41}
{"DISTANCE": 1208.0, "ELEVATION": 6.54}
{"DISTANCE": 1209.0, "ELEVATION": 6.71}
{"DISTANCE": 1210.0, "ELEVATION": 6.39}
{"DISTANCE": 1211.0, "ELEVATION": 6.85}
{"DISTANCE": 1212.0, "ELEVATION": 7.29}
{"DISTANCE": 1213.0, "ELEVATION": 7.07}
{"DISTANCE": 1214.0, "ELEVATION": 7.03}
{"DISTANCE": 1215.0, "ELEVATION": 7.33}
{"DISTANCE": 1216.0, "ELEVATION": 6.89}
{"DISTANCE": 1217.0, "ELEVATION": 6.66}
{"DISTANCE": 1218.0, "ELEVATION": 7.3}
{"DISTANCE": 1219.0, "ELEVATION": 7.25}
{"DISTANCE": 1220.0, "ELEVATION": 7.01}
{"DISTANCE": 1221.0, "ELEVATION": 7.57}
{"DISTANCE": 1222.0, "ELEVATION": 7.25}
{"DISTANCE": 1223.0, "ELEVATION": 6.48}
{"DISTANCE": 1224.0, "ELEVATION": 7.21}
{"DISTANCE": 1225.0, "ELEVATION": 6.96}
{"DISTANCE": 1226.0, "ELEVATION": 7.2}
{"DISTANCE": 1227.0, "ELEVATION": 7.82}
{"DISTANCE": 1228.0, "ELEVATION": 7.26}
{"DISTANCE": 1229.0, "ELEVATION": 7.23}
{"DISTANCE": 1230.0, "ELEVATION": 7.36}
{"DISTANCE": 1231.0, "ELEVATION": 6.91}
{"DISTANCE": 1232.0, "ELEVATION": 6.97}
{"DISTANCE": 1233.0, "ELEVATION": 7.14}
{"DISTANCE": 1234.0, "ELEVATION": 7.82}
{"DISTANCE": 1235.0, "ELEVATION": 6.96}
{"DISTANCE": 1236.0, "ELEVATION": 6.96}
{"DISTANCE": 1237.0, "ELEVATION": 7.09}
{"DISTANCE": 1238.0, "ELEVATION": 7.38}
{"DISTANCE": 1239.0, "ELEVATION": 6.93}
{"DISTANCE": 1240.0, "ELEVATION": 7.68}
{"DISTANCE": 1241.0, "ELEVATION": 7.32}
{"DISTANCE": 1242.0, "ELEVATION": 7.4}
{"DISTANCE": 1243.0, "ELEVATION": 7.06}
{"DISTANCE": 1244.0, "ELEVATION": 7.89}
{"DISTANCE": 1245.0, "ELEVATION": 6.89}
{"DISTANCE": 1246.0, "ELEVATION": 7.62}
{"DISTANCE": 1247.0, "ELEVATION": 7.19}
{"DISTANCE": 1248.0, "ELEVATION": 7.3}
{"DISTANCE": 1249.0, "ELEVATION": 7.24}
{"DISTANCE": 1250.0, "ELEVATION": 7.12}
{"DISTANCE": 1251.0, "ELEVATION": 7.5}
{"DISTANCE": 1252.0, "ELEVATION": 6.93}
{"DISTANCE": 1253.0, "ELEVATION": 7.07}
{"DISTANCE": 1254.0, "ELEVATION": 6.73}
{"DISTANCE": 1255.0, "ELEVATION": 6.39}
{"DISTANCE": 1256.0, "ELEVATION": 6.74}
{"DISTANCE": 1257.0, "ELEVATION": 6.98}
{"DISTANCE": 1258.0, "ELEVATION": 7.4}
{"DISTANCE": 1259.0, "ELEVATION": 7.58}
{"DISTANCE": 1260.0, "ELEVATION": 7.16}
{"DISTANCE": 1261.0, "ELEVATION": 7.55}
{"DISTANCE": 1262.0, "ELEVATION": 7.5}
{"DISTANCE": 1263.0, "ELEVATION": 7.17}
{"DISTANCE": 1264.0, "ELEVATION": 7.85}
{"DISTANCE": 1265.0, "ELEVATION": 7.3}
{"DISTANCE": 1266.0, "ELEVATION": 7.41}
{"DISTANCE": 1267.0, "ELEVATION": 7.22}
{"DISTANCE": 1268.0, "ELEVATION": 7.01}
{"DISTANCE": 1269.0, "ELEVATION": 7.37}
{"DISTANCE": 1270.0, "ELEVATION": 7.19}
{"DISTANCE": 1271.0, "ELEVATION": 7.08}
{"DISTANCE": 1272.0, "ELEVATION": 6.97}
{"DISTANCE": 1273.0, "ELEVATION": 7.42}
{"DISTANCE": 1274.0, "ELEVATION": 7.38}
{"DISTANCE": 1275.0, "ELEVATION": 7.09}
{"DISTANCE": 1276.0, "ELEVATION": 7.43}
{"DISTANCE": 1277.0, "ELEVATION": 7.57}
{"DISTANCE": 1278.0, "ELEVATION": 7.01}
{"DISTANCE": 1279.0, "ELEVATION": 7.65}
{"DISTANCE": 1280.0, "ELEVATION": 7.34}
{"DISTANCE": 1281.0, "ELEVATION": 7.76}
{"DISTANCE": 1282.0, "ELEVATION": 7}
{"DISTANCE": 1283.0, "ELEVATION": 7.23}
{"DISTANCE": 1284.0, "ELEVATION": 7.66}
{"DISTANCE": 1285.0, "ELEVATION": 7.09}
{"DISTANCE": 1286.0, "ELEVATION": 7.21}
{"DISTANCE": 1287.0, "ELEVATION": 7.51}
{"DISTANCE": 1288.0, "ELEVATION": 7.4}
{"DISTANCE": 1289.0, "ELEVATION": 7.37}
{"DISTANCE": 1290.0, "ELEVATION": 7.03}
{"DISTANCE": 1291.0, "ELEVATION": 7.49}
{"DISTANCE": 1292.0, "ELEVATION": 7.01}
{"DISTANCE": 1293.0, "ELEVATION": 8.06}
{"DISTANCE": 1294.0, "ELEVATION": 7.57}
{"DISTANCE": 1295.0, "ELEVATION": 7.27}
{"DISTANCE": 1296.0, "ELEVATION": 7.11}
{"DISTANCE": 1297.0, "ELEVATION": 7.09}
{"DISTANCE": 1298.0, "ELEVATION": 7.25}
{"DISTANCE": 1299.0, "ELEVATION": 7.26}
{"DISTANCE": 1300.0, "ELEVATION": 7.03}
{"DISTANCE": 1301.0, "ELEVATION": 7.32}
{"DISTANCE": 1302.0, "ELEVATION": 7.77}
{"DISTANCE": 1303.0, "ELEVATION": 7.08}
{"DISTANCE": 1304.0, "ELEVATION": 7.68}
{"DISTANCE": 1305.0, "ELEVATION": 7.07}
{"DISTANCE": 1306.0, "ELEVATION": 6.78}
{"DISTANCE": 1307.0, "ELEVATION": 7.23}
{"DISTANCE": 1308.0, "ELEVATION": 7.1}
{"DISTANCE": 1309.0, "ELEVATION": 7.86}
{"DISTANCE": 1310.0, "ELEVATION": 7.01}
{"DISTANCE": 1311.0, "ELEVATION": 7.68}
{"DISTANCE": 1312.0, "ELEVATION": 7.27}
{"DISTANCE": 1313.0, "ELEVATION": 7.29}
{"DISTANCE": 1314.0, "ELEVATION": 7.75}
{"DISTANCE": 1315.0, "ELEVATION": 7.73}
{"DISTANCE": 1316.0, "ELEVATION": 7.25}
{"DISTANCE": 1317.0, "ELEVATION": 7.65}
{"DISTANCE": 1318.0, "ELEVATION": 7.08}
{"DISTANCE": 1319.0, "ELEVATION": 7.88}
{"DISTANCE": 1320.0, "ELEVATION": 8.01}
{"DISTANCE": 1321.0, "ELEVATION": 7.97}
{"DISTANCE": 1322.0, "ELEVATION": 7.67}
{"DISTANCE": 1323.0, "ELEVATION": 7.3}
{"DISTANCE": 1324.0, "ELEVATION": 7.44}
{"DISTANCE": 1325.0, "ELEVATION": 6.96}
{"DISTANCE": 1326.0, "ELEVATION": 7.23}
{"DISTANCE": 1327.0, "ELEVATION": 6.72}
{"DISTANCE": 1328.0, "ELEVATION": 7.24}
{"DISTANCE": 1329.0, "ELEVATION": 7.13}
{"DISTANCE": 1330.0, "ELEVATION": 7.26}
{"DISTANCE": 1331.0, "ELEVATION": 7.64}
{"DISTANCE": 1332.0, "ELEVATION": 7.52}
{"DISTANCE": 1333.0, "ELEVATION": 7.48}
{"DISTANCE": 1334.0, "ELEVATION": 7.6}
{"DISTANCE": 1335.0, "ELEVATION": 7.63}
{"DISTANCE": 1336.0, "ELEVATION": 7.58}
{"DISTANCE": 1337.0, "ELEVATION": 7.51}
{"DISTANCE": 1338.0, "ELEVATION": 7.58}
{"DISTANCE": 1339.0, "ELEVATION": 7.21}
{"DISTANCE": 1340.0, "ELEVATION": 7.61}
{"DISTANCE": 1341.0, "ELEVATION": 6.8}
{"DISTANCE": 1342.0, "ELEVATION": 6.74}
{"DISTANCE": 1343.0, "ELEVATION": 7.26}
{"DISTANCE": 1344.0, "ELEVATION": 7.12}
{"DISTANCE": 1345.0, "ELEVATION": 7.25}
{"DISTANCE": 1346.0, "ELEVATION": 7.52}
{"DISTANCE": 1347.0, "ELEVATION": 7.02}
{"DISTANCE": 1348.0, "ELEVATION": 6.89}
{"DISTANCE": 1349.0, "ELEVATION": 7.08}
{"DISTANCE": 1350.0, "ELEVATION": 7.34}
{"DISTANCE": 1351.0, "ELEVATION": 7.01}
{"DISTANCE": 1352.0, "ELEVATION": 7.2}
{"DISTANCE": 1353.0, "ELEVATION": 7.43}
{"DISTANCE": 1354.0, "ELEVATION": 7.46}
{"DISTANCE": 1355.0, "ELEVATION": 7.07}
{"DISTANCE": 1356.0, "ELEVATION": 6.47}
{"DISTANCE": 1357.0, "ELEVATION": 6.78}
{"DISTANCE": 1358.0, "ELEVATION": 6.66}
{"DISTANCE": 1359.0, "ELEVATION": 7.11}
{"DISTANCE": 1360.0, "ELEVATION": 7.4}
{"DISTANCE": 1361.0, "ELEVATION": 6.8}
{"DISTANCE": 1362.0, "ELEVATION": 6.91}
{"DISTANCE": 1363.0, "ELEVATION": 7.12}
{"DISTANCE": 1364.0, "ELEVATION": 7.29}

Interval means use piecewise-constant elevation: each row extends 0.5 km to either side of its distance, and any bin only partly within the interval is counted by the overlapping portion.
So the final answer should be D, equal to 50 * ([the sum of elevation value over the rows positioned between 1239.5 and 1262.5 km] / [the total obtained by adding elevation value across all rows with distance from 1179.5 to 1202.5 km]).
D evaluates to 50.6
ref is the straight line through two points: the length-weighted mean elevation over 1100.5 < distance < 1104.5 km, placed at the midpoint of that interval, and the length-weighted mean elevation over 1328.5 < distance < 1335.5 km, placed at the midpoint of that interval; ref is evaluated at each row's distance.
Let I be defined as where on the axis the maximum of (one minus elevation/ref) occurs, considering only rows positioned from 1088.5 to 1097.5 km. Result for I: 1090.0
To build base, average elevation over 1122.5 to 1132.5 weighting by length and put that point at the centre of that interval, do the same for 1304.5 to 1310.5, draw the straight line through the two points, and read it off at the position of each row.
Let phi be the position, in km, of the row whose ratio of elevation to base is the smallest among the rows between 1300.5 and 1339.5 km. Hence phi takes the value 1327.0 km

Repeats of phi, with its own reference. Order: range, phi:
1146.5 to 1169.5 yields 1159.0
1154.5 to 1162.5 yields 1159.0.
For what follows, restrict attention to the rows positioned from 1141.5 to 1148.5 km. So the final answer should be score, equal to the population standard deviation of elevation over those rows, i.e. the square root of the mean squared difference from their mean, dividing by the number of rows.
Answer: 0.21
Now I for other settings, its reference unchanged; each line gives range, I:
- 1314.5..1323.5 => 1318.0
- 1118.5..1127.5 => 1121.0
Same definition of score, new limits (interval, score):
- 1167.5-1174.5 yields 0.29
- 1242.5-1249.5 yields 0.31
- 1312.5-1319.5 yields 0.28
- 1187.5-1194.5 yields 0.36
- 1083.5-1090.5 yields 0.21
